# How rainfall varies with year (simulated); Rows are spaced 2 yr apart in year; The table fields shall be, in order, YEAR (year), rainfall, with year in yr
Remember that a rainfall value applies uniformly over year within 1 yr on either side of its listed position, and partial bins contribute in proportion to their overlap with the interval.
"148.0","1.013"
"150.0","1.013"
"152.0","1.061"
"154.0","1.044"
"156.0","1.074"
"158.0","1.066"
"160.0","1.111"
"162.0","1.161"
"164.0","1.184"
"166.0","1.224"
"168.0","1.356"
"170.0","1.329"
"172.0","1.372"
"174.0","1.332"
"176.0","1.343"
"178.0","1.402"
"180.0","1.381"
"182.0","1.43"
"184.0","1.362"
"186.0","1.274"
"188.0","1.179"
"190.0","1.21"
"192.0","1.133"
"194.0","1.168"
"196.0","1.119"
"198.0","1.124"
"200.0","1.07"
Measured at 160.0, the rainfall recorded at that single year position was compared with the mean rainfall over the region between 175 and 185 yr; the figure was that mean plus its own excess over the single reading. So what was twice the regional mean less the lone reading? 1.66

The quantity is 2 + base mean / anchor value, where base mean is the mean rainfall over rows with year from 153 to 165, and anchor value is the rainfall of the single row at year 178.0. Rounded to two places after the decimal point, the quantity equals 2.79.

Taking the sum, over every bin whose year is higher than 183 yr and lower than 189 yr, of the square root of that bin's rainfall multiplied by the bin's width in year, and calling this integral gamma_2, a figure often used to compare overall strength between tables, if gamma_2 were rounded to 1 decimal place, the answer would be 6.8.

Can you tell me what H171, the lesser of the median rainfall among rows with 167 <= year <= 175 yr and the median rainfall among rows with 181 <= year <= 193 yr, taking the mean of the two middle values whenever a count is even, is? 1.24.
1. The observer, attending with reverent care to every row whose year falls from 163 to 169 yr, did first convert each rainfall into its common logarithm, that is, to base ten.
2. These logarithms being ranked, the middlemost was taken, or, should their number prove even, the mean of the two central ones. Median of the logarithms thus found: 0.088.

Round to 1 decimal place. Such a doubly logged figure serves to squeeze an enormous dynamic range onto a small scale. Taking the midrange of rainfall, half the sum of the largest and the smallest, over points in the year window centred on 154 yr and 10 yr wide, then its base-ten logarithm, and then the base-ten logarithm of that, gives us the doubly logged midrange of -1.7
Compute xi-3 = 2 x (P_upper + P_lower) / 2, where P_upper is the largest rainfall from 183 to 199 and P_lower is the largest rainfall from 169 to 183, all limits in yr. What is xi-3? 2.79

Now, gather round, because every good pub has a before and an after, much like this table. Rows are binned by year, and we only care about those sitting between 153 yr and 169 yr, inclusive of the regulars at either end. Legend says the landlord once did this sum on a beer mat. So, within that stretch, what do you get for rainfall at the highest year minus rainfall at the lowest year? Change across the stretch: 0.31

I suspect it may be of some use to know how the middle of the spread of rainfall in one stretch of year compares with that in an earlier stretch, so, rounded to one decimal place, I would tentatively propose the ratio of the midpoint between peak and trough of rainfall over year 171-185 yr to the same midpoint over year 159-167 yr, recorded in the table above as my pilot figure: 1.2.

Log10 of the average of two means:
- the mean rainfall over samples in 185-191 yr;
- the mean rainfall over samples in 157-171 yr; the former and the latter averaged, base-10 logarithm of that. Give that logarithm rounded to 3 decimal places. 0.084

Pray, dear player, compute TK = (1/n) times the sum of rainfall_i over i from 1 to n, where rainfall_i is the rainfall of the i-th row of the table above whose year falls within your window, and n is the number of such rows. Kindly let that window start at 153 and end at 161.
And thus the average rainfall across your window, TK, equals 1.07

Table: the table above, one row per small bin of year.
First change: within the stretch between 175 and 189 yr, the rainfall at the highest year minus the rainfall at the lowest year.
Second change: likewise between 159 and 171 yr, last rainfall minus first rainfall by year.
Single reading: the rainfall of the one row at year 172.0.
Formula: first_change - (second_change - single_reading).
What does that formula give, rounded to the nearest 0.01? 0.99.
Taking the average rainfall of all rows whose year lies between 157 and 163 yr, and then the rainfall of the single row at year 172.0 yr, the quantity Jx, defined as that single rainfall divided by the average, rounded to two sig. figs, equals 1.2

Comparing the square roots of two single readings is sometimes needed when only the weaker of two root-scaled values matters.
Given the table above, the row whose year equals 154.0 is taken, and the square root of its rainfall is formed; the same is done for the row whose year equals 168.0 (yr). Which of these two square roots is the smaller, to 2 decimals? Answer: 1.02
